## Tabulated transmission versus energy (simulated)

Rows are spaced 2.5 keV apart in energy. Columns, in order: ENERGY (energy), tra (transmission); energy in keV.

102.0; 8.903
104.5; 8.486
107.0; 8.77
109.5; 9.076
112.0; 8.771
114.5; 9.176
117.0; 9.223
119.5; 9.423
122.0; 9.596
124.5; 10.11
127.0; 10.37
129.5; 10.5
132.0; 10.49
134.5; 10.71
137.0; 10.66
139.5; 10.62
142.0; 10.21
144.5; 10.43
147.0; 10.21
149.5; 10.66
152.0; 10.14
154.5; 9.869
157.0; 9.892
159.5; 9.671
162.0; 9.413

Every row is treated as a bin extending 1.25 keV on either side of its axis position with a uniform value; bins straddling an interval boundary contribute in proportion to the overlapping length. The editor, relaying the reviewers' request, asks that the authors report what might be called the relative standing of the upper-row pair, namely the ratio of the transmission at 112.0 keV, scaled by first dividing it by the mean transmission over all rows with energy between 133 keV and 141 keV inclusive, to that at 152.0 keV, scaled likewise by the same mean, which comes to 0.86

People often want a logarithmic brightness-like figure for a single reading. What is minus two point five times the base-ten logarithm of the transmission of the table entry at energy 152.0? -2.52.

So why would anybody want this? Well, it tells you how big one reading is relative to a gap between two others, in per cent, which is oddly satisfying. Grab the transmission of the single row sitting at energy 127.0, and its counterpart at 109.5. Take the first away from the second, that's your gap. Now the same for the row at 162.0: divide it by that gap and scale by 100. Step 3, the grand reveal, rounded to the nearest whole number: -727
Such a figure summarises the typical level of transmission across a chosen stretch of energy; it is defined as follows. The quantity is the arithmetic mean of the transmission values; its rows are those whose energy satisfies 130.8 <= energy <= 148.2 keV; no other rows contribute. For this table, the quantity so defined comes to 10.5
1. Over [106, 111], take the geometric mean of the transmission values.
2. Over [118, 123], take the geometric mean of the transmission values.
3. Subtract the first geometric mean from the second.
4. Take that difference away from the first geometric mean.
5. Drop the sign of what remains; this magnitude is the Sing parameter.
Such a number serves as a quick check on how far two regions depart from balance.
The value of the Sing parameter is 8.3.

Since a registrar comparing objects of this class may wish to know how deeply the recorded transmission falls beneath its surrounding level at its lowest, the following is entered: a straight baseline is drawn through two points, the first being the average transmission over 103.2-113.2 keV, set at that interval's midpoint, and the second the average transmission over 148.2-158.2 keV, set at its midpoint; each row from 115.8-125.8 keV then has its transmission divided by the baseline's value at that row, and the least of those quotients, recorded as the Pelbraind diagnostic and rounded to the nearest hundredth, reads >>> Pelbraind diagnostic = 1.02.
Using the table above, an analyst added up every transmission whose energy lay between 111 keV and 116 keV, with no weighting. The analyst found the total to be 18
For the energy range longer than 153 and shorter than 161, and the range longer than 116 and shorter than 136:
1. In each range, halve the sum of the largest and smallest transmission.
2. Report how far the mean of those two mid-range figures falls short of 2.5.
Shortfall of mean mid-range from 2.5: -7.37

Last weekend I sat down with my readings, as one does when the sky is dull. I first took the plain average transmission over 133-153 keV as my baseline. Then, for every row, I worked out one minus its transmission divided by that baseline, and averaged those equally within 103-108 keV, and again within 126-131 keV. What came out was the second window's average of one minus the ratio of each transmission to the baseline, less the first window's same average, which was -0.17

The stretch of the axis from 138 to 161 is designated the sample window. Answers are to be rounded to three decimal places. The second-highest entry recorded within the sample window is 10.620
